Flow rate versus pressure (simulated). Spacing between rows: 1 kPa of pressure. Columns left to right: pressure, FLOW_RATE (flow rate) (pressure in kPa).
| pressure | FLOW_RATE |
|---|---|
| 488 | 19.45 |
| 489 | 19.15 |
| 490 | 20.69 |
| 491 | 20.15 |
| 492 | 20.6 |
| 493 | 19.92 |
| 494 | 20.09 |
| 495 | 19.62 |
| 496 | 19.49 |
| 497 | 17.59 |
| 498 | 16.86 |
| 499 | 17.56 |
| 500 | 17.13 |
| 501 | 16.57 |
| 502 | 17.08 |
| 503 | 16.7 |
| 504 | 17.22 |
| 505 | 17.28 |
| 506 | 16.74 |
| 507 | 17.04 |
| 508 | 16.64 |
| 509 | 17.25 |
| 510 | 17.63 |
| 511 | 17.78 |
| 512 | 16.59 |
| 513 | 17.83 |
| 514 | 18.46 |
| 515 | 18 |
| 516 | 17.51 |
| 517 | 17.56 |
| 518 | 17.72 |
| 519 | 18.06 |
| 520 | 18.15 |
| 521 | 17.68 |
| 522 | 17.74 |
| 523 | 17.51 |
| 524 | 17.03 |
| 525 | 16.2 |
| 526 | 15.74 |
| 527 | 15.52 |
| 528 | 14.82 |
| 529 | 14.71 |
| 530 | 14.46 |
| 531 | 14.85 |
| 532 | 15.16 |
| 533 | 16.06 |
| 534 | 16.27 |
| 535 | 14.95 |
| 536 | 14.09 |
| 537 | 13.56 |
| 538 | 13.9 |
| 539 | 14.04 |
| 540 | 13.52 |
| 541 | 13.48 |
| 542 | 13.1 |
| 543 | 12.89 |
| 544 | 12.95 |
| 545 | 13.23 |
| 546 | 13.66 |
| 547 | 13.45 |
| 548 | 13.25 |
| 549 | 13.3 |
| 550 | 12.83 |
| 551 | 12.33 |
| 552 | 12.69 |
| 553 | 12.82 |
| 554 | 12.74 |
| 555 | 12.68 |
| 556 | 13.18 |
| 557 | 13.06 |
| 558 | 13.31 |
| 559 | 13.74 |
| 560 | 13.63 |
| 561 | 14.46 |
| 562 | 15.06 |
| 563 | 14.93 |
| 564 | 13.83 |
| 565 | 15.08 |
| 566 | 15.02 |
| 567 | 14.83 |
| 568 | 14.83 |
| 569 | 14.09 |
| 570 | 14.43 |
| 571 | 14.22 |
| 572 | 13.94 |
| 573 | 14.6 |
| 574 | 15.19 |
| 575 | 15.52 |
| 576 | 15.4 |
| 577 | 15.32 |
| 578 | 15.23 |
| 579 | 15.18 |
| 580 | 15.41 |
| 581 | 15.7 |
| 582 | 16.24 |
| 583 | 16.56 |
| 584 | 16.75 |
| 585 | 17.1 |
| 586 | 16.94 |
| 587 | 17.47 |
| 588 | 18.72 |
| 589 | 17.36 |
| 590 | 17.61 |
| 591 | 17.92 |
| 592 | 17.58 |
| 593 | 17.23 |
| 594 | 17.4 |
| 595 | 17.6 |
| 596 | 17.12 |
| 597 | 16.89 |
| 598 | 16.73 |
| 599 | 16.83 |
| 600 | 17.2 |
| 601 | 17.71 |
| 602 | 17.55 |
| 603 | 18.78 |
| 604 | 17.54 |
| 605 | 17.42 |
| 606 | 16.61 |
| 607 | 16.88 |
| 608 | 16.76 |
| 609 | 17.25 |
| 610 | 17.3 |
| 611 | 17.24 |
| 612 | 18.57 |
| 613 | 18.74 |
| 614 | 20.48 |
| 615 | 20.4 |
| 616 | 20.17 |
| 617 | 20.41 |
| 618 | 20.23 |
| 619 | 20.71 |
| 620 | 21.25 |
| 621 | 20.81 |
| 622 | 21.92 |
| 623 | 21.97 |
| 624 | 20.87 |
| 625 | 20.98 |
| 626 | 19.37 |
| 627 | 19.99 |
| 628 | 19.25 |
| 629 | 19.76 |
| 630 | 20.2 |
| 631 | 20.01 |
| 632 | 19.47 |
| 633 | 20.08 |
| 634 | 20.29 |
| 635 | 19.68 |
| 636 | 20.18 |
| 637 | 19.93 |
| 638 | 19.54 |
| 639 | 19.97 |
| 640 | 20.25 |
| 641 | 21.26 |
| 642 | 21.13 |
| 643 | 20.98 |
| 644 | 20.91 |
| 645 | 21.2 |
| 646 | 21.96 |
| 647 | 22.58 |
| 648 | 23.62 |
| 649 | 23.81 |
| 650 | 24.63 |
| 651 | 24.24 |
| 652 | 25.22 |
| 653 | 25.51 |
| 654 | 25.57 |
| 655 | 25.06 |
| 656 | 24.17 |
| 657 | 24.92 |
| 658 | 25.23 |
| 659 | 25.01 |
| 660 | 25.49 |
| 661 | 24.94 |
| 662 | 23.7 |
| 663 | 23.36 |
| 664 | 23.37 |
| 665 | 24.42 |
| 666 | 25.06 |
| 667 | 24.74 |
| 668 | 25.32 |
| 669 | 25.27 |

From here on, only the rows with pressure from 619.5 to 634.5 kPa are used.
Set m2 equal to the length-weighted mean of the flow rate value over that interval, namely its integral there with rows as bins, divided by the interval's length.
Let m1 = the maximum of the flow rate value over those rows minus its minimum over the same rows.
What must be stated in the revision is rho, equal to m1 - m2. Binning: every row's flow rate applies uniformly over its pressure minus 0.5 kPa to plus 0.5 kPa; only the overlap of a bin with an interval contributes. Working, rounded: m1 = 2.7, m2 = 20.4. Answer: -17.7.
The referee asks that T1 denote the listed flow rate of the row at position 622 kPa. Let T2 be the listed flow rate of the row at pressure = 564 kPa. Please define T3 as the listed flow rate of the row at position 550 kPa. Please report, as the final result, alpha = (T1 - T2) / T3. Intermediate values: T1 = 21.92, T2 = 13.83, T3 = 12.83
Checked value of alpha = 0.63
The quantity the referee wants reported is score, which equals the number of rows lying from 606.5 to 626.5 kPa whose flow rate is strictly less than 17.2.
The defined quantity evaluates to 2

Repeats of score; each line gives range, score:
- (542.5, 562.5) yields 20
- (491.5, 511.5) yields 8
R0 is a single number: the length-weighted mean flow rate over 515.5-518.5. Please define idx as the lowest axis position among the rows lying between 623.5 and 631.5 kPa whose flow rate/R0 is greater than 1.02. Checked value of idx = 624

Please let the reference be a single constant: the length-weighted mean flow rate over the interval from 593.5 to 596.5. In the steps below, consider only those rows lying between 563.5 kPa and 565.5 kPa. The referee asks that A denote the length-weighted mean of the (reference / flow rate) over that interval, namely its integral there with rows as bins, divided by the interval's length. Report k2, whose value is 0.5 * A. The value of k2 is 0.60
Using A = 1.20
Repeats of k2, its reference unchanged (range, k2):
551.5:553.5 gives 0.68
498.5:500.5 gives 0.50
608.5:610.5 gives 0.50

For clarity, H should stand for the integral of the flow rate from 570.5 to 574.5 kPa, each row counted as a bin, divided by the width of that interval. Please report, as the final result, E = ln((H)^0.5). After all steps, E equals 1.34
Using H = 14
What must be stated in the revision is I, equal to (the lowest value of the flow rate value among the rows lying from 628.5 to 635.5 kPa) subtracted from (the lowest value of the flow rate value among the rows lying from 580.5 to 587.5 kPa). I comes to -3.8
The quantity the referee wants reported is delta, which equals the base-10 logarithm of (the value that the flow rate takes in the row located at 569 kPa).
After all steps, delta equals 1.15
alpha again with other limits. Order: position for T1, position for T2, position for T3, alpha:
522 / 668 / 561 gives -0.52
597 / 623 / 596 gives -0.30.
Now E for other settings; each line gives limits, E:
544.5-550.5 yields 1.29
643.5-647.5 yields 1.54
